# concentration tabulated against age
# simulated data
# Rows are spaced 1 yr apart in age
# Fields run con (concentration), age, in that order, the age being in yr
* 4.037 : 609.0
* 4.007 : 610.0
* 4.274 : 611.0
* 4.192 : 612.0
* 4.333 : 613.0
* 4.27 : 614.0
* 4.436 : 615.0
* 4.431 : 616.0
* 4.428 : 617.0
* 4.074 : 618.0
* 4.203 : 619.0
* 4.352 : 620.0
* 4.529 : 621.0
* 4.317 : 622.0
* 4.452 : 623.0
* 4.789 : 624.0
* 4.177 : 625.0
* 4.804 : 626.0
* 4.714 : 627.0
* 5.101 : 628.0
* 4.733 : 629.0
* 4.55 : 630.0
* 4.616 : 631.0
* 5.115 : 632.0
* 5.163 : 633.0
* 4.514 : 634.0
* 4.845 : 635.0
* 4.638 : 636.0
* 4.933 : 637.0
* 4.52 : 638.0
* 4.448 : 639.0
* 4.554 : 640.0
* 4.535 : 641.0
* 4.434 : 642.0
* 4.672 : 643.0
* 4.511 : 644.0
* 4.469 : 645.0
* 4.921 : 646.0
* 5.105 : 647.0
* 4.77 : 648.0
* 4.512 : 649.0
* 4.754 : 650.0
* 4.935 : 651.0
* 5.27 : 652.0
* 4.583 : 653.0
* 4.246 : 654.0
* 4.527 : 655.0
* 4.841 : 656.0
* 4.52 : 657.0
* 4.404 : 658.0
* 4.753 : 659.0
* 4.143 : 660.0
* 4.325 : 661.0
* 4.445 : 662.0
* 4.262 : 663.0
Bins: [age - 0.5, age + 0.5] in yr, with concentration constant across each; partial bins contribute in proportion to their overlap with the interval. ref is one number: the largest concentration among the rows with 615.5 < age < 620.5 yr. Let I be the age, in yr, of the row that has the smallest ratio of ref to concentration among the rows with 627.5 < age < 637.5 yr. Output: 633.0 yr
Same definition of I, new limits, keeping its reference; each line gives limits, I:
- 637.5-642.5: 640.0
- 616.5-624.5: 624.0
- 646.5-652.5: 652.0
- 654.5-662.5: 656.0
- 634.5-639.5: 637.0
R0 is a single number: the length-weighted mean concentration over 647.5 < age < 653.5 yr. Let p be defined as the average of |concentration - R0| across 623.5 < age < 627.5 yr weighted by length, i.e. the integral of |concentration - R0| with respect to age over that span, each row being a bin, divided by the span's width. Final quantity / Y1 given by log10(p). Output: -0.74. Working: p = 0.18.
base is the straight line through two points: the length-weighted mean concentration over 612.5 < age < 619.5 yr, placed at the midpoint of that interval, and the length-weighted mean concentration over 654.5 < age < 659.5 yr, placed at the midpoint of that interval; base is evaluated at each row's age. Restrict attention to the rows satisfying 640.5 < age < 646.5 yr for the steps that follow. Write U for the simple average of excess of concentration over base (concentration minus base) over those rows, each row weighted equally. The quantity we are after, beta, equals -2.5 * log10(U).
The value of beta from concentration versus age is 2.7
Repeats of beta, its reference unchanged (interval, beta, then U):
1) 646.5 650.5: 1.6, 0.24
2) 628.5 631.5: 1.6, 0.22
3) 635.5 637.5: 1.2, 0.33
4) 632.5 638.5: 1.2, 0.32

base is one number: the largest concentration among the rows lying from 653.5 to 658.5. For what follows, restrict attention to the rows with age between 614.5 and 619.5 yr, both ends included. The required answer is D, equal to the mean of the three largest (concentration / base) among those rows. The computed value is 0.92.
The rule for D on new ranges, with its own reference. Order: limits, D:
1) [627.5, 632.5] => 1.03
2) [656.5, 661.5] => 0.94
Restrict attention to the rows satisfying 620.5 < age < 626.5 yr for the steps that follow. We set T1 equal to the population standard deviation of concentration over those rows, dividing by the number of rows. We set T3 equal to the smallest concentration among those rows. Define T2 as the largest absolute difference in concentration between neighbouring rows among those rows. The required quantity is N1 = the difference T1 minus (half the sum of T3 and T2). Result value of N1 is -2.17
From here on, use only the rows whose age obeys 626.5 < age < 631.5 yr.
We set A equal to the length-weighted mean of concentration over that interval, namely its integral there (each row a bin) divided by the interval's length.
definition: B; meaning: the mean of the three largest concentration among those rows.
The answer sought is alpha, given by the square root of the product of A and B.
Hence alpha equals 4.80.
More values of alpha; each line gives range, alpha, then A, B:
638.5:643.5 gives 4.56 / 4.53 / 4.6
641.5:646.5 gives 4.65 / 4.60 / 4.7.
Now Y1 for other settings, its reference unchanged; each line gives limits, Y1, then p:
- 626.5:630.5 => -0.75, 0.18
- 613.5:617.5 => -0.38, 0.41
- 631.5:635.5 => -0.60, 0.25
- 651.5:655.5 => -0.42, 0.38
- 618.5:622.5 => -0.34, 0.45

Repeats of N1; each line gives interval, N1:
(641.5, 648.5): -2.21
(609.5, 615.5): -2.00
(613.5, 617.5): -2.15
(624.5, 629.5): -2.10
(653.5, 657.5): -2.07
